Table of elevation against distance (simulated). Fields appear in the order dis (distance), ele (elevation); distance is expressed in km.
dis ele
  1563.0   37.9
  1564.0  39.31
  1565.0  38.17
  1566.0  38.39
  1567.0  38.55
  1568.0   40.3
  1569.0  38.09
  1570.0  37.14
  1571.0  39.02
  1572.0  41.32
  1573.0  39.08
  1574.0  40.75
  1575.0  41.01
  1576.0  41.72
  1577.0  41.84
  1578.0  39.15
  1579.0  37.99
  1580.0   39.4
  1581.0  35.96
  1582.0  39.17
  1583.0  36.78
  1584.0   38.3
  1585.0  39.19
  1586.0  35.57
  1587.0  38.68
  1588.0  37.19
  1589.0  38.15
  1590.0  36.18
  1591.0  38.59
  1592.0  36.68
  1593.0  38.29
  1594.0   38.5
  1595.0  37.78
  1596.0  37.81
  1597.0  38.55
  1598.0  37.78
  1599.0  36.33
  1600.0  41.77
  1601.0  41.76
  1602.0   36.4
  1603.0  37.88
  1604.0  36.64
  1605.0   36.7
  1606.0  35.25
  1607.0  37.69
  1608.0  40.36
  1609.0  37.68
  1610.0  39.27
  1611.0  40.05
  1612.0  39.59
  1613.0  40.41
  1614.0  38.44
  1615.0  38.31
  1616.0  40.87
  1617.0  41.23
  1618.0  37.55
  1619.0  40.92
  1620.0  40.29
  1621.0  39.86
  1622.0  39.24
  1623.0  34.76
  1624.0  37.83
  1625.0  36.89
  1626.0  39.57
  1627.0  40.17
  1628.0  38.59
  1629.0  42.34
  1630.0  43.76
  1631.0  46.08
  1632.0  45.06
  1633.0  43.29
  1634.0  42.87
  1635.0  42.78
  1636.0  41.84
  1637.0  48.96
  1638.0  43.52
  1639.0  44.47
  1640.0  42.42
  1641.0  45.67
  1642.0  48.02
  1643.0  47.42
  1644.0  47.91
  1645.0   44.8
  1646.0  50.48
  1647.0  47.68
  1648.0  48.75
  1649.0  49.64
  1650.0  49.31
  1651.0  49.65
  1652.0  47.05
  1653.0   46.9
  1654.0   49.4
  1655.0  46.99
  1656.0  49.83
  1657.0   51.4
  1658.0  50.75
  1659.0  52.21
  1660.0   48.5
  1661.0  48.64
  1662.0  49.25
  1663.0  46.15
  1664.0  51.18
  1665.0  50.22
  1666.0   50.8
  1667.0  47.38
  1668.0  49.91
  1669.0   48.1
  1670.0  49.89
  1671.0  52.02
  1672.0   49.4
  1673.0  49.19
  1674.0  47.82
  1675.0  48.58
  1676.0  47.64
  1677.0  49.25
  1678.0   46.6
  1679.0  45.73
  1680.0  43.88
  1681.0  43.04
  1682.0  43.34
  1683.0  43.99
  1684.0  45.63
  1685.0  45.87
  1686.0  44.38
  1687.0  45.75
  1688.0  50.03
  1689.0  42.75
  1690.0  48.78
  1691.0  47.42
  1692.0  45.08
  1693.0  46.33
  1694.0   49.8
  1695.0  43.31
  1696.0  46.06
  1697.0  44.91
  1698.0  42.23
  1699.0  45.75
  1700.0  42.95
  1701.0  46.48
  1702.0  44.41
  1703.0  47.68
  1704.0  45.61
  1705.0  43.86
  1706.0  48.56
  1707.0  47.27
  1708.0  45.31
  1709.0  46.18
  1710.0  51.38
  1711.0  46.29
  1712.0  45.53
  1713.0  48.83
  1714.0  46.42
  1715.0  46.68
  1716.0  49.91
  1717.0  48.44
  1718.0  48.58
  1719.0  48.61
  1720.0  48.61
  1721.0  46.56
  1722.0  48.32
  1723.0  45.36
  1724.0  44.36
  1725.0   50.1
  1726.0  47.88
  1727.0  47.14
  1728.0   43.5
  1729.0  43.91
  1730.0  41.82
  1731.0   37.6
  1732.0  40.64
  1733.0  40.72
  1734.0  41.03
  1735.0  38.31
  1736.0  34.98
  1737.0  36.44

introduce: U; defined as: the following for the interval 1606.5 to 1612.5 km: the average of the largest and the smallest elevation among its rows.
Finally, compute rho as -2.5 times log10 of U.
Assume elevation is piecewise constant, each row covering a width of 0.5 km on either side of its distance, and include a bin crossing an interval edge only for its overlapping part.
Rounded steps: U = 39.0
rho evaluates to -3.98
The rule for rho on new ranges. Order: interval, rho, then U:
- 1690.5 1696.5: -4.17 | 46.6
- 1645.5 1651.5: -4.23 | 49.1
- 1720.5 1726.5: -4.19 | 47.2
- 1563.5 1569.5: -3.98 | 39.2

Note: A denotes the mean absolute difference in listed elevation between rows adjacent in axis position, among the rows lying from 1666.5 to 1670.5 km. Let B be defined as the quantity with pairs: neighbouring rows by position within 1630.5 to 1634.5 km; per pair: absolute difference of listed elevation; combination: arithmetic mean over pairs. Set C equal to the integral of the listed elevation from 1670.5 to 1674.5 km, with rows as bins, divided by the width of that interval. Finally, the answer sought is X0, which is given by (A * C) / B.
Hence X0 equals 95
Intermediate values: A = 2.0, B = 1.1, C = 50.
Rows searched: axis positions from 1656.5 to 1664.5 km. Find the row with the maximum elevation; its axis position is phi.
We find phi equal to 1659.0 km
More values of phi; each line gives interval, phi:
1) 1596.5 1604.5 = 1600.0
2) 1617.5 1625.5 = 1619.0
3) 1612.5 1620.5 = 1617.0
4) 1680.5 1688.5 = 1688.0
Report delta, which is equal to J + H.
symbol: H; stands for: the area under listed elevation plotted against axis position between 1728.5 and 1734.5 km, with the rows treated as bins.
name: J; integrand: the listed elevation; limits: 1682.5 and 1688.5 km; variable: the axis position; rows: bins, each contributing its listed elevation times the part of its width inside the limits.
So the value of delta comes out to 521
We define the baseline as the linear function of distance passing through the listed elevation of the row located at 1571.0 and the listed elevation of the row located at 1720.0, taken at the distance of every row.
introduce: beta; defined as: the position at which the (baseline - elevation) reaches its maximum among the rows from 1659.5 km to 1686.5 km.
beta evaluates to 1681.0 km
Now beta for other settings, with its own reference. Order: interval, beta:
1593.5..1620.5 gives 1606.0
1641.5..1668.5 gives 1645.0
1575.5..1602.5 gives 1602.0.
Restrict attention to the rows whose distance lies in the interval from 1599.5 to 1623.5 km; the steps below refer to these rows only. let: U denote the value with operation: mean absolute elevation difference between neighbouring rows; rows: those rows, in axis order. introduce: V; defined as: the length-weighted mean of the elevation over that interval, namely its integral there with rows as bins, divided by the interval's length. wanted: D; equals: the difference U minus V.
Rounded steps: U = 1.71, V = 39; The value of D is -37.2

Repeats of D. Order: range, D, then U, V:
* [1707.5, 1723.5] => -45.6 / 1.97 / 48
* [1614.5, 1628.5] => -37.1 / 1.92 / 39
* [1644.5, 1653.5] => -46.5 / 1.73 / 48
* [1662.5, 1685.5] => -46.1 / 1.58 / 48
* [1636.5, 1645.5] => -43.6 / 2.28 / 46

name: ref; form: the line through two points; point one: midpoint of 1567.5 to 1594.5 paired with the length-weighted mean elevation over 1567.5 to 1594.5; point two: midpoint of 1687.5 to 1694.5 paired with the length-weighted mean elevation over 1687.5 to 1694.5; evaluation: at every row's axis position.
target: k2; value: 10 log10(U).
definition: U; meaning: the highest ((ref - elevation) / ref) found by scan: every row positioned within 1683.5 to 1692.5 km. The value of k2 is -10.4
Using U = 0.091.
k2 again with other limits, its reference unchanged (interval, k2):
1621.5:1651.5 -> -7.7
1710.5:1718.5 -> -11.7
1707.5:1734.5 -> -6.0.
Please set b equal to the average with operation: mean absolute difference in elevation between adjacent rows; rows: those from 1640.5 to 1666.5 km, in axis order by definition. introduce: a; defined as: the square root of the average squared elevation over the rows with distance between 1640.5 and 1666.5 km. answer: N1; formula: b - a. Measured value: -47.0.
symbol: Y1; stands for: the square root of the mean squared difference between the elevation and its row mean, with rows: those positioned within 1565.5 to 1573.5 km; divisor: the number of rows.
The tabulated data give 1.22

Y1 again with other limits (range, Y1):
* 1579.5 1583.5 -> 1.49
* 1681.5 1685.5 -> 1.07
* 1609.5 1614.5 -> 0.68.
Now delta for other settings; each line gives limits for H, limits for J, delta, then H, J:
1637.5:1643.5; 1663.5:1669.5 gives 569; 272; 298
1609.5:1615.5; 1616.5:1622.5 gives 475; 236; 239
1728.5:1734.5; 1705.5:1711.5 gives 531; 246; 285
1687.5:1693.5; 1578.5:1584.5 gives 508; 280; 228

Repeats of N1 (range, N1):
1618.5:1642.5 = -40.1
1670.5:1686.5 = -45.5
